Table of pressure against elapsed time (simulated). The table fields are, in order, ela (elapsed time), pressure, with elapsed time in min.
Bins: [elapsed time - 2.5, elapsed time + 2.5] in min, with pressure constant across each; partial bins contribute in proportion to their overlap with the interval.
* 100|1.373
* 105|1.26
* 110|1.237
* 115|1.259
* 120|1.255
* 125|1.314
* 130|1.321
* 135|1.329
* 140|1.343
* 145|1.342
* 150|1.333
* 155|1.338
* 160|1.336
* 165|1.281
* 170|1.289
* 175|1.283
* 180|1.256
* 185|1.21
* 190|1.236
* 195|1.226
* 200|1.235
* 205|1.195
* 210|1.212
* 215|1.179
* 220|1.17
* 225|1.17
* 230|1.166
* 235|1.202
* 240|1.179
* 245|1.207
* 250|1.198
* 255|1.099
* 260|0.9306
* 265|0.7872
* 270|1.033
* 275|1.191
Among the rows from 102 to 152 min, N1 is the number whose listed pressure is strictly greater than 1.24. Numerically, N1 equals 9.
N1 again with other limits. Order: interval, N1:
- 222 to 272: 0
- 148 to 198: 7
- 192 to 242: 0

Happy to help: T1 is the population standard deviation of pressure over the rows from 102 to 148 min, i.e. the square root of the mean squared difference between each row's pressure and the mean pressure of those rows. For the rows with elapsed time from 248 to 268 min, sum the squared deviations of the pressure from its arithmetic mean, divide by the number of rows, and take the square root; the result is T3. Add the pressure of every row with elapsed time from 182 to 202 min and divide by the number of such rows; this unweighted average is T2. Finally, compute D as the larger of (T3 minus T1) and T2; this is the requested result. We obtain 1.227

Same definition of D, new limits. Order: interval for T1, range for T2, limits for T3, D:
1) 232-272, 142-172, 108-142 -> 1.320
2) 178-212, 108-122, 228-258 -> 1.250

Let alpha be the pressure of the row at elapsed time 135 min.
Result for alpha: 1.329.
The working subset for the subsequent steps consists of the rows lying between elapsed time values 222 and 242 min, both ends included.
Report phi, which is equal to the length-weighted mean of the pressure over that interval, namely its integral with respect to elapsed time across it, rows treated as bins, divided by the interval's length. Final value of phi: 1.18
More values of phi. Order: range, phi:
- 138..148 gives 1.34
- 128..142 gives 1.33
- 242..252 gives 1.20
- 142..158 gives 1.34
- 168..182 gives 1.28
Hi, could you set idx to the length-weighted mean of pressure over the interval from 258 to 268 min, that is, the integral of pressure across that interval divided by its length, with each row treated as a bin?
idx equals 0.86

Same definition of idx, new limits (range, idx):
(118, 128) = 1.29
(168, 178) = 1.28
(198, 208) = 1.21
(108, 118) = 1.25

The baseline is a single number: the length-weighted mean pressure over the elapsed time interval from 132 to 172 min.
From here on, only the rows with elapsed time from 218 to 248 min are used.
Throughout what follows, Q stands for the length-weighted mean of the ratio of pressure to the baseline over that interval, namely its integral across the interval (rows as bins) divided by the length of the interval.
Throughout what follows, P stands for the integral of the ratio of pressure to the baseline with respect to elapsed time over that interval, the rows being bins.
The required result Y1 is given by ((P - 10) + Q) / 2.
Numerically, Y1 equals 8.8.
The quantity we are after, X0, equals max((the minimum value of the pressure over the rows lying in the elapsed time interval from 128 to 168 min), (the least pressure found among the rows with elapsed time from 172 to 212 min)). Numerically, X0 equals 1.28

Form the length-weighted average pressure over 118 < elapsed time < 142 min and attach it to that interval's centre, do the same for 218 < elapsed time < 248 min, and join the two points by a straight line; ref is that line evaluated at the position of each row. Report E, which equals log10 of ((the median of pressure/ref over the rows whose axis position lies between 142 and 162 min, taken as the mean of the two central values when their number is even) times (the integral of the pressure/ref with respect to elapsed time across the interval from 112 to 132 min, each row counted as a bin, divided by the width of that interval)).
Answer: 0.00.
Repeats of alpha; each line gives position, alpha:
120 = 1.255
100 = 1.373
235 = 1.202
